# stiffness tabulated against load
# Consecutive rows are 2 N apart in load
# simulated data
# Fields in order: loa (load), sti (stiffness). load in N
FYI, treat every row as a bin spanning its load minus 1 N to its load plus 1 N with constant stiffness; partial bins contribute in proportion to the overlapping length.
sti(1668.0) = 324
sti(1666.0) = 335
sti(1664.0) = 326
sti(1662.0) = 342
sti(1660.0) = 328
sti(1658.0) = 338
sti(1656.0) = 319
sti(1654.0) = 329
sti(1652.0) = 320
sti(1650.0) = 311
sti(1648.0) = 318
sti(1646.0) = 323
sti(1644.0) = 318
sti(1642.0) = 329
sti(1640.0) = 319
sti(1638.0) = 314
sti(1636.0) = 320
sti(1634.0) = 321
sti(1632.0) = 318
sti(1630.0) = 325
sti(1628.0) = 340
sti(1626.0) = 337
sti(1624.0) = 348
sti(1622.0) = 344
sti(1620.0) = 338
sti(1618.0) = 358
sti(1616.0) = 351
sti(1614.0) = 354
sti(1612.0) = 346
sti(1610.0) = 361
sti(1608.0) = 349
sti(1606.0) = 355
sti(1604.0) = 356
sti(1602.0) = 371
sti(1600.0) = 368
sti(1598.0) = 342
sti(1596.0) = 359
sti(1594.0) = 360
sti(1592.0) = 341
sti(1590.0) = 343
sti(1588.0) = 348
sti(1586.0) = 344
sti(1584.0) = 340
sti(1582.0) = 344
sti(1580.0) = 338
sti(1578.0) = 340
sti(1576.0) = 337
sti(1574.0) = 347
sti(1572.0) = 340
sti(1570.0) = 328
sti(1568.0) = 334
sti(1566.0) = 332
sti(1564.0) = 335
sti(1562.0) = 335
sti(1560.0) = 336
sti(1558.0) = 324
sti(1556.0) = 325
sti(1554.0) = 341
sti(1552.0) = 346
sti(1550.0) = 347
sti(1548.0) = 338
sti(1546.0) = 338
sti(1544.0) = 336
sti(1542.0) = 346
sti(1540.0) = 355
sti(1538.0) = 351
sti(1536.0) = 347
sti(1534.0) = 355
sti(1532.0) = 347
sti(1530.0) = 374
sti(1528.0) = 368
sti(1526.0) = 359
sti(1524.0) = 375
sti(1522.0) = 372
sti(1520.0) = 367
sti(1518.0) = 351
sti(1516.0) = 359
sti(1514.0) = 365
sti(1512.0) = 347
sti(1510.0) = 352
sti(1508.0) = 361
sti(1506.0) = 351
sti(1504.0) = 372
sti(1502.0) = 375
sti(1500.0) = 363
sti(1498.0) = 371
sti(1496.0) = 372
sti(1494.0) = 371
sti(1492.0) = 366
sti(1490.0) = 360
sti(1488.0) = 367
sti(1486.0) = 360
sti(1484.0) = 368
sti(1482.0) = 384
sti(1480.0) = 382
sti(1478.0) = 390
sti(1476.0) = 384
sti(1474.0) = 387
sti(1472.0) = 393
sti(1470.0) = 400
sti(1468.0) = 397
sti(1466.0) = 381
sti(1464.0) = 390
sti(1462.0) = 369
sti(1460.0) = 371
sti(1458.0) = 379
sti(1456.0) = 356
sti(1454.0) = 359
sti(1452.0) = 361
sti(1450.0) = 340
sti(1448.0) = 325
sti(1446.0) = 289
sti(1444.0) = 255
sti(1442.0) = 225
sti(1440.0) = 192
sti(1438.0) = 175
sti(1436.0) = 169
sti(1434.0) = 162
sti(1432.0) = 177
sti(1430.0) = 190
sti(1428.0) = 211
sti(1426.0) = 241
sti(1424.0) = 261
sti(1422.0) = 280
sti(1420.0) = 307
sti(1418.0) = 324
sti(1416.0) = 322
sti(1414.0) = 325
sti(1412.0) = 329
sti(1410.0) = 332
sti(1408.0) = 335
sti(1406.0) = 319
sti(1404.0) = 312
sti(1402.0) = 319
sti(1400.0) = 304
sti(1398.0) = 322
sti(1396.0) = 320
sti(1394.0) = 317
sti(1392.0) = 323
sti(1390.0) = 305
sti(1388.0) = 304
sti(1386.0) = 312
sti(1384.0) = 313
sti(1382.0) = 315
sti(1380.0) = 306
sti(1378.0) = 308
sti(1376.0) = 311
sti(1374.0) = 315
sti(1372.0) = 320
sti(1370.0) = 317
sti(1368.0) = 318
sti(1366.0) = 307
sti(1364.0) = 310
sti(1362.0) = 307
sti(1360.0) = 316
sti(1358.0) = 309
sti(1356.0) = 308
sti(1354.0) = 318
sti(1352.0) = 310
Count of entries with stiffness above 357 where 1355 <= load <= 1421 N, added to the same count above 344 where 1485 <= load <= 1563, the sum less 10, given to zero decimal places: 21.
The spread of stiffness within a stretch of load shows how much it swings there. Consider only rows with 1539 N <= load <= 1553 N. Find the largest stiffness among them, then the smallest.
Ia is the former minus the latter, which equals 19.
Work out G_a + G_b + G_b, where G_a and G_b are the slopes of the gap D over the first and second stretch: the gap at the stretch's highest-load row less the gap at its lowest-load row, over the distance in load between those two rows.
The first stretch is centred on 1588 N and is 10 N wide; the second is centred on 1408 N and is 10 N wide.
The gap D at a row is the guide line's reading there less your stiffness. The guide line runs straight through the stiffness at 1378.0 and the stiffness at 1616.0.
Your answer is -4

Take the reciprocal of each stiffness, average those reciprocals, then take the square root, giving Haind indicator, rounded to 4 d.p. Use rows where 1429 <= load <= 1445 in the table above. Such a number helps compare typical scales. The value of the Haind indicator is 0.0727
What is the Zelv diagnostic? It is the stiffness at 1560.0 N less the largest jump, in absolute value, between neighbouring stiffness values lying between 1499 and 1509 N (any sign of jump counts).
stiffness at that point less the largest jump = 315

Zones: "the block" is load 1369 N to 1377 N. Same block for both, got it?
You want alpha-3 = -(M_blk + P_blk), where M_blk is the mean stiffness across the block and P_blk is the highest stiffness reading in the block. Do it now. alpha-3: -636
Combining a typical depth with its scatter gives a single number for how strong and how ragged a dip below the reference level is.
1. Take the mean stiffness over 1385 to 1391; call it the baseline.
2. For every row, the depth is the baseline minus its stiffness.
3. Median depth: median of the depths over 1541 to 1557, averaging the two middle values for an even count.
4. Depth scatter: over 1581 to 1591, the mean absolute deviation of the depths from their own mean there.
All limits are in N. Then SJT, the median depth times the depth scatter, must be -60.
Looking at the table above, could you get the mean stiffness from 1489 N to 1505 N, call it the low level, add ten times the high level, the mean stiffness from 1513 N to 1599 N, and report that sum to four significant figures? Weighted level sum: 3836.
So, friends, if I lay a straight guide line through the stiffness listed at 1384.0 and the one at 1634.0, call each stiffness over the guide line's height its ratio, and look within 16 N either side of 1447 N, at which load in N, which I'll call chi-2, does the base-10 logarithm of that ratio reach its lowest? 1434.0 N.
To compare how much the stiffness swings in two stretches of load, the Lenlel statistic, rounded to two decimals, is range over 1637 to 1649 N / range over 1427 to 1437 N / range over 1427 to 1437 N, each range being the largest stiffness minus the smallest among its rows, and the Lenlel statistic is 0.01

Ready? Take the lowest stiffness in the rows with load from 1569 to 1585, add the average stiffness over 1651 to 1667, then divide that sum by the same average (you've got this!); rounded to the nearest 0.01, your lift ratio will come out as 2.00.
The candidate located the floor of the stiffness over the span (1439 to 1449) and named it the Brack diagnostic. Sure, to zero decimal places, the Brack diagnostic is 192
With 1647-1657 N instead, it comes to 311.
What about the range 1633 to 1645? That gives 314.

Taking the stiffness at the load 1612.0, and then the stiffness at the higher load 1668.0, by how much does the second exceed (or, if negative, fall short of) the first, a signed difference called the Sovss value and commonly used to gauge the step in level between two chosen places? -22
